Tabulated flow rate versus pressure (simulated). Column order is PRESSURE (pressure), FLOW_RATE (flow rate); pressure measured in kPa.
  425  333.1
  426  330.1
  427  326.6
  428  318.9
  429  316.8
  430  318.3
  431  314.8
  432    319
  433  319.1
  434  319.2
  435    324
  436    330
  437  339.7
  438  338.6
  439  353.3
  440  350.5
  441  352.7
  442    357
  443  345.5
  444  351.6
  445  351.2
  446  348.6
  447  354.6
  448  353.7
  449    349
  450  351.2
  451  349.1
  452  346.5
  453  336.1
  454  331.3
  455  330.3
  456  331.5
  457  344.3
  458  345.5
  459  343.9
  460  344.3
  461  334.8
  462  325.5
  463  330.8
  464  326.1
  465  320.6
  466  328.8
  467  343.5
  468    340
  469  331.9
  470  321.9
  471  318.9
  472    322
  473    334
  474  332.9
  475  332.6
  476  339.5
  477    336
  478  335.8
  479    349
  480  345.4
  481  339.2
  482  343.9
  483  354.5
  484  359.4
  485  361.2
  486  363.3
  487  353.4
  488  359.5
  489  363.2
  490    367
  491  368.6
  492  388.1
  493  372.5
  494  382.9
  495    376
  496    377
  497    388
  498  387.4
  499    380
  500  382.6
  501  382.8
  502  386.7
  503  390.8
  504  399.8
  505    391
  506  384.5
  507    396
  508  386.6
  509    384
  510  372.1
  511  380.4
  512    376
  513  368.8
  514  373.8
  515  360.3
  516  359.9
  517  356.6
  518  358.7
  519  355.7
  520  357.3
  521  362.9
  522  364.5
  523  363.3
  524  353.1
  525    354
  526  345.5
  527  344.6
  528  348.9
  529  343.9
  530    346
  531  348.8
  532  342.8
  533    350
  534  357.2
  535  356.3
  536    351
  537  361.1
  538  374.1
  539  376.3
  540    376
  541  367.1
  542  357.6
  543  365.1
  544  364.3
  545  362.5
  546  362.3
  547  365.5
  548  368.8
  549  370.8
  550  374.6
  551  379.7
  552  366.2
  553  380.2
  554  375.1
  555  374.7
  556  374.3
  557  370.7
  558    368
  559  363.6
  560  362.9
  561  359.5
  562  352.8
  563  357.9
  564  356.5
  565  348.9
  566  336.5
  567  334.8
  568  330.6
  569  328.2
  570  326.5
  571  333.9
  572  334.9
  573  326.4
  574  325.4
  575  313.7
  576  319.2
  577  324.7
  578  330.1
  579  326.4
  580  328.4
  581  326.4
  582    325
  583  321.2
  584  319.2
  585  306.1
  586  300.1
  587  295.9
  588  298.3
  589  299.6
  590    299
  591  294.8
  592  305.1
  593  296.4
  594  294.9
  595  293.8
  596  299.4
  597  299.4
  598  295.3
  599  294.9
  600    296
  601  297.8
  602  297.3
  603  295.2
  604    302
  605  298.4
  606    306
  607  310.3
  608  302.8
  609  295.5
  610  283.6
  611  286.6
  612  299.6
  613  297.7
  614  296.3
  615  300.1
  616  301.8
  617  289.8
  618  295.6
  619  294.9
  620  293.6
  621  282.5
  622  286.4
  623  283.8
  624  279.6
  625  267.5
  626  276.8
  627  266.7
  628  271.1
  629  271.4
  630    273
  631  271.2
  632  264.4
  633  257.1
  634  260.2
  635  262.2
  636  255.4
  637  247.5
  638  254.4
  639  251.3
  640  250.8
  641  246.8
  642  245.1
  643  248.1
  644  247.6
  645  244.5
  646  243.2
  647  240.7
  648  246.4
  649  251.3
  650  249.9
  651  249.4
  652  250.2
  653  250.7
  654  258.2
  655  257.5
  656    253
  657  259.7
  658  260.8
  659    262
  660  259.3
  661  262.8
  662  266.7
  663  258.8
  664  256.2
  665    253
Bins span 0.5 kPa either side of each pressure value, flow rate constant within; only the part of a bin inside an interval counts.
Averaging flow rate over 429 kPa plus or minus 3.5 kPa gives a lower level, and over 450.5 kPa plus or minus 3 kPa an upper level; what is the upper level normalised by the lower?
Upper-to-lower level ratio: 1.1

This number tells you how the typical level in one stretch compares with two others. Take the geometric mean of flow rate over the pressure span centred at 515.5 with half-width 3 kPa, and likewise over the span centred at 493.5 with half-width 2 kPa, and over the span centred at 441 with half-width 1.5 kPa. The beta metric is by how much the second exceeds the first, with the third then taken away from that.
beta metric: -337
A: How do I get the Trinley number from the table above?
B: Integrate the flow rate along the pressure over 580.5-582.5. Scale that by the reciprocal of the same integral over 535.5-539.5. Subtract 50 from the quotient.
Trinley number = -49.6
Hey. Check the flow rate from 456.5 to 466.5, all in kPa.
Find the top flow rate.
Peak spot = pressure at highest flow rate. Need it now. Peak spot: 458 kPa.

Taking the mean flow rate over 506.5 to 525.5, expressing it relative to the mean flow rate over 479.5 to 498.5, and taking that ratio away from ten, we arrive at 9.00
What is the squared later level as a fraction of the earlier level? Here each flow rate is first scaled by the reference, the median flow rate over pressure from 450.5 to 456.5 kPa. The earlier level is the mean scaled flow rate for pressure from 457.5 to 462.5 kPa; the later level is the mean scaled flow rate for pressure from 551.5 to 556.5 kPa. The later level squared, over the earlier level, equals 1.24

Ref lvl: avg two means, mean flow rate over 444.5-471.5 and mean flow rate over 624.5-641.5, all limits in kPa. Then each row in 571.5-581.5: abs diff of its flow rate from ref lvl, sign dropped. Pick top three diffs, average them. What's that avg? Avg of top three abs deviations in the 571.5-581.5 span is 31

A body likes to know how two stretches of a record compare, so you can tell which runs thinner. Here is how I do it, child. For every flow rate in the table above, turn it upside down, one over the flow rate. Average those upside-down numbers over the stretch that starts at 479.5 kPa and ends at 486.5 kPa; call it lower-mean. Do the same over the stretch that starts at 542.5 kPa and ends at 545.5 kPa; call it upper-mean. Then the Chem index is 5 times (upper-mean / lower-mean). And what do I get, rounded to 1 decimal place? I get 4.8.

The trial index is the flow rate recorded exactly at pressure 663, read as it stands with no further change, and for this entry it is 258.8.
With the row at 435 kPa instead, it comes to 324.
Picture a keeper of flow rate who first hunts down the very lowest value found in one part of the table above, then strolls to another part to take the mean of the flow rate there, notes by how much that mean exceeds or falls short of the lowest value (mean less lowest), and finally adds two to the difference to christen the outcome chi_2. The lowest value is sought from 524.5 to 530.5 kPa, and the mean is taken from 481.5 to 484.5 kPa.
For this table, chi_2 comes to 11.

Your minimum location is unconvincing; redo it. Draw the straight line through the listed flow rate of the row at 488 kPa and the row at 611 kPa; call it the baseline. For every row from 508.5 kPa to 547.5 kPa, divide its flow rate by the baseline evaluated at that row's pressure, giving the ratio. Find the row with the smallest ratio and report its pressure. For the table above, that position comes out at 527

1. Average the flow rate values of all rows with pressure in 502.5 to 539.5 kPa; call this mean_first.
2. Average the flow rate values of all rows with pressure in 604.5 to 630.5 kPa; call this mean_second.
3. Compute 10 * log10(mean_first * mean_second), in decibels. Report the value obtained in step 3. 50.2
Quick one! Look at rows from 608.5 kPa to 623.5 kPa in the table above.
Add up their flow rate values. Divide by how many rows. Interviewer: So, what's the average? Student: 293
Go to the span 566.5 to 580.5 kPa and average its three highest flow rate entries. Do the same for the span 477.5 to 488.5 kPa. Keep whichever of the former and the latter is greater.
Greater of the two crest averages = 361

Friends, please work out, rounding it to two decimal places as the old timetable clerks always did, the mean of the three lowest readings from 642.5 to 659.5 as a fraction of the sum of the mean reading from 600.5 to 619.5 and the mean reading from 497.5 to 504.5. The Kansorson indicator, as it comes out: 0.35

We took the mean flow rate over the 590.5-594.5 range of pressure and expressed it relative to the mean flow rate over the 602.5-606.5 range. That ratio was 0.99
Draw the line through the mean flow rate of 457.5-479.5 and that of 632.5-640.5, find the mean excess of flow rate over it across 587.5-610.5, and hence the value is 26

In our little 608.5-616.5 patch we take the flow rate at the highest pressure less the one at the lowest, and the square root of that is 2.5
